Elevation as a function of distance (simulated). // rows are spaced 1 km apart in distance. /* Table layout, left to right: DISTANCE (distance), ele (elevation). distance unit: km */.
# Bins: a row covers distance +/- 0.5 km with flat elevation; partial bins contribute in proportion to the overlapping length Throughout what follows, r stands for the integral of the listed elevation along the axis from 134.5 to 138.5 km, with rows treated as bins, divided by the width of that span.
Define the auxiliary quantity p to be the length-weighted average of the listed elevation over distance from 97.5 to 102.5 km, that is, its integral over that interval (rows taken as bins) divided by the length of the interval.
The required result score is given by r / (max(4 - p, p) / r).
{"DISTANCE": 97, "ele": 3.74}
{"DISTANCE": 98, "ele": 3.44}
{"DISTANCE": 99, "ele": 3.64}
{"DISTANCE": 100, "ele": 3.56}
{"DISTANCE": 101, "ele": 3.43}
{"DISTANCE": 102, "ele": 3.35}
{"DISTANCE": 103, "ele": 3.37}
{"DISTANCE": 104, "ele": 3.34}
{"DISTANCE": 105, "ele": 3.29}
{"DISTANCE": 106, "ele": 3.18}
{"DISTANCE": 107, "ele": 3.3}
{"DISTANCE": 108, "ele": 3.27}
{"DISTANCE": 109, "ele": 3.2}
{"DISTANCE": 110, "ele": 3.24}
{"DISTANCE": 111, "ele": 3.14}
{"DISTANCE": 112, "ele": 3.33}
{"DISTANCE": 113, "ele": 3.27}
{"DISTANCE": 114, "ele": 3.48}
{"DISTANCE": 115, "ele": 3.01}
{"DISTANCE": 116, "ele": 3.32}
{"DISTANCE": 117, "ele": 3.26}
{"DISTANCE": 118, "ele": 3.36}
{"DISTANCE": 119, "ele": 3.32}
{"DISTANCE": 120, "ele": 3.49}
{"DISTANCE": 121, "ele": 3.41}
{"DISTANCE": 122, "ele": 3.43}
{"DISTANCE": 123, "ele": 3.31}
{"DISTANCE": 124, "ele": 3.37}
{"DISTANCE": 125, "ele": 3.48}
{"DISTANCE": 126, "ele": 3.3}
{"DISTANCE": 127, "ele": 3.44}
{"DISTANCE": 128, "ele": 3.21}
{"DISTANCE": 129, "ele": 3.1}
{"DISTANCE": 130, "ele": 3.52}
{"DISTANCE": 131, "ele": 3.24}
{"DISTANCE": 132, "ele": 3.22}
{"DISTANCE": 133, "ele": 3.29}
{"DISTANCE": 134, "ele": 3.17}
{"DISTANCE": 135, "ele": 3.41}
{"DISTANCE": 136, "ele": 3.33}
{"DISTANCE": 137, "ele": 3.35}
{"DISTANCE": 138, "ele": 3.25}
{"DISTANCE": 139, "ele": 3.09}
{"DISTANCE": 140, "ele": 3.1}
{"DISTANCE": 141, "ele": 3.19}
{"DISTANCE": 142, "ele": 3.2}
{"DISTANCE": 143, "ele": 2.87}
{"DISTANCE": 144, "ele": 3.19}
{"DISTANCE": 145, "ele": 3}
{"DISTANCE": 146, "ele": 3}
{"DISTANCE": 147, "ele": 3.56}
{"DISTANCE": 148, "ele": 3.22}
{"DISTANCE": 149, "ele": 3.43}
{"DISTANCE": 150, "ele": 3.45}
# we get 3.2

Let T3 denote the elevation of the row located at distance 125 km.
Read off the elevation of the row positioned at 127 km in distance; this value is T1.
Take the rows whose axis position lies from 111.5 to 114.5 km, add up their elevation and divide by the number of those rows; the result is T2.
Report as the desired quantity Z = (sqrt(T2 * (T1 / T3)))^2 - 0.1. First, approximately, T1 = 3.44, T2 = 3.36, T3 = 3.48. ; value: 3.22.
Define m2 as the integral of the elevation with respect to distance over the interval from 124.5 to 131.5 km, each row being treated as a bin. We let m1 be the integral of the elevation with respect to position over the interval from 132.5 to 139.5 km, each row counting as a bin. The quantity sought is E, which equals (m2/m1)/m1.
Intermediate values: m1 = 22.89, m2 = 23.3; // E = 0.044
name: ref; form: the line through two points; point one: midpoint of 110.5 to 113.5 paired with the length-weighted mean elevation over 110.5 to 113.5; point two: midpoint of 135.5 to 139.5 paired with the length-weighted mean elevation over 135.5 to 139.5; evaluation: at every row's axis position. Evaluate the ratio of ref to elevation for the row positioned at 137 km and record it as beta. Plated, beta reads 0.97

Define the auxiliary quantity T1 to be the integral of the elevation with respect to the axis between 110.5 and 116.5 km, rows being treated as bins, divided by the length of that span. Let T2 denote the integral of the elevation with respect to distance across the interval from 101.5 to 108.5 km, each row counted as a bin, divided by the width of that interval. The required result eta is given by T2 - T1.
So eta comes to 0.04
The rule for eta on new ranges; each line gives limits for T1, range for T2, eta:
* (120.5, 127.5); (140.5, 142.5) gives -0.20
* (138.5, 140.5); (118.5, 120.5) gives 0.31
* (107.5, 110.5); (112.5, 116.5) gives 0.03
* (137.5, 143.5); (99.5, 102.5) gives 0.33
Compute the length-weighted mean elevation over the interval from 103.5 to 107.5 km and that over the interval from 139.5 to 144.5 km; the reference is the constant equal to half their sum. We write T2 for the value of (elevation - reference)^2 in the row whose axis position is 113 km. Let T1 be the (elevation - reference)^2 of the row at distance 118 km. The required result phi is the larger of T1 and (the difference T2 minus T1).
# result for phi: 0.028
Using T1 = 0.028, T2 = 0.006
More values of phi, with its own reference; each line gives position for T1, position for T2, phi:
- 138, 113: 0.003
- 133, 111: 0.009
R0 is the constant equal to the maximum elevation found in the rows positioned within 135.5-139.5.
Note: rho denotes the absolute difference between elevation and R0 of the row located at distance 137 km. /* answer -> 0.00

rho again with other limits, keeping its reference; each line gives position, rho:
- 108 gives 0.08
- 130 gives 0.17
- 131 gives 0.11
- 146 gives 0.35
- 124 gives 0.02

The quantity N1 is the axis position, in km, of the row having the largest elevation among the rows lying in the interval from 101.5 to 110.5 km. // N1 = 103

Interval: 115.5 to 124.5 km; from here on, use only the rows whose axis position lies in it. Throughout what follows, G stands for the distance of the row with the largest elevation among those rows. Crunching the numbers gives 120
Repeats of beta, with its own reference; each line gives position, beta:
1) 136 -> 0.98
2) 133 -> 0.99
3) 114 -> 0.93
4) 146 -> 1.09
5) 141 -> 1.02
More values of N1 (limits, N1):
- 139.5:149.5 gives 147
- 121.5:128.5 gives 125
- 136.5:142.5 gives 137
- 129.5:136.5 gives 130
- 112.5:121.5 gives 120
